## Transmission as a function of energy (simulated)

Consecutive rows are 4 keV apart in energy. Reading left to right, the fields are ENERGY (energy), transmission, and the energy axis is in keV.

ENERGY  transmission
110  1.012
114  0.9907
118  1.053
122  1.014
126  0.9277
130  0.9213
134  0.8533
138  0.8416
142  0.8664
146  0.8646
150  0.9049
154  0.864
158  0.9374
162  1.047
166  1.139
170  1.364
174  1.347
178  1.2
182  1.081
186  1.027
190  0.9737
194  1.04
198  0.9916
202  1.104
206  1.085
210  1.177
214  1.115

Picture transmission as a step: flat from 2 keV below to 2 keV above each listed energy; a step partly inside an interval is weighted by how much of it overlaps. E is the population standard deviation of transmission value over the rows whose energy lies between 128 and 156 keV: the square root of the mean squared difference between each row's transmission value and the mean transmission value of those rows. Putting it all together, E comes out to 0.027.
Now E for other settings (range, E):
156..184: 0.145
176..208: 0.067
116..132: 0.056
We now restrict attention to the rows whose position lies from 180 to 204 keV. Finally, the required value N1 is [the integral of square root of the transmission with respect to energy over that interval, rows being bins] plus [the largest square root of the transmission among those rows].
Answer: 25.5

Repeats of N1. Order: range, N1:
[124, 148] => 23.5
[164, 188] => 27.3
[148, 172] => 25.6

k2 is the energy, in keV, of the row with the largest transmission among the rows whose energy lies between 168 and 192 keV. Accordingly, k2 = 170 keV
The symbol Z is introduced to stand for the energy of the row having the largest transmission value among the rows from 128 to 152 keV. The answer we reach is 130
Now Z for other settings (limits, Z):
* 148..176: 170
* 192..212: 210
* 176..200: 178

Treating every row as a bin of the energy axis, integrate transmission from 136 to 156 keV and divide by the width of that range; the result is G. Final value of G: 0.87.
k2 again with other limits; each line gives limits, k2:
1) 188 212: 210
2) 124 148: 126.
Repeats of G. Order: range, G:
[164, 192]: 1.16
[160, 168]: 1.09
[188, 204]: 1.03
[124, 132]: 0.92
